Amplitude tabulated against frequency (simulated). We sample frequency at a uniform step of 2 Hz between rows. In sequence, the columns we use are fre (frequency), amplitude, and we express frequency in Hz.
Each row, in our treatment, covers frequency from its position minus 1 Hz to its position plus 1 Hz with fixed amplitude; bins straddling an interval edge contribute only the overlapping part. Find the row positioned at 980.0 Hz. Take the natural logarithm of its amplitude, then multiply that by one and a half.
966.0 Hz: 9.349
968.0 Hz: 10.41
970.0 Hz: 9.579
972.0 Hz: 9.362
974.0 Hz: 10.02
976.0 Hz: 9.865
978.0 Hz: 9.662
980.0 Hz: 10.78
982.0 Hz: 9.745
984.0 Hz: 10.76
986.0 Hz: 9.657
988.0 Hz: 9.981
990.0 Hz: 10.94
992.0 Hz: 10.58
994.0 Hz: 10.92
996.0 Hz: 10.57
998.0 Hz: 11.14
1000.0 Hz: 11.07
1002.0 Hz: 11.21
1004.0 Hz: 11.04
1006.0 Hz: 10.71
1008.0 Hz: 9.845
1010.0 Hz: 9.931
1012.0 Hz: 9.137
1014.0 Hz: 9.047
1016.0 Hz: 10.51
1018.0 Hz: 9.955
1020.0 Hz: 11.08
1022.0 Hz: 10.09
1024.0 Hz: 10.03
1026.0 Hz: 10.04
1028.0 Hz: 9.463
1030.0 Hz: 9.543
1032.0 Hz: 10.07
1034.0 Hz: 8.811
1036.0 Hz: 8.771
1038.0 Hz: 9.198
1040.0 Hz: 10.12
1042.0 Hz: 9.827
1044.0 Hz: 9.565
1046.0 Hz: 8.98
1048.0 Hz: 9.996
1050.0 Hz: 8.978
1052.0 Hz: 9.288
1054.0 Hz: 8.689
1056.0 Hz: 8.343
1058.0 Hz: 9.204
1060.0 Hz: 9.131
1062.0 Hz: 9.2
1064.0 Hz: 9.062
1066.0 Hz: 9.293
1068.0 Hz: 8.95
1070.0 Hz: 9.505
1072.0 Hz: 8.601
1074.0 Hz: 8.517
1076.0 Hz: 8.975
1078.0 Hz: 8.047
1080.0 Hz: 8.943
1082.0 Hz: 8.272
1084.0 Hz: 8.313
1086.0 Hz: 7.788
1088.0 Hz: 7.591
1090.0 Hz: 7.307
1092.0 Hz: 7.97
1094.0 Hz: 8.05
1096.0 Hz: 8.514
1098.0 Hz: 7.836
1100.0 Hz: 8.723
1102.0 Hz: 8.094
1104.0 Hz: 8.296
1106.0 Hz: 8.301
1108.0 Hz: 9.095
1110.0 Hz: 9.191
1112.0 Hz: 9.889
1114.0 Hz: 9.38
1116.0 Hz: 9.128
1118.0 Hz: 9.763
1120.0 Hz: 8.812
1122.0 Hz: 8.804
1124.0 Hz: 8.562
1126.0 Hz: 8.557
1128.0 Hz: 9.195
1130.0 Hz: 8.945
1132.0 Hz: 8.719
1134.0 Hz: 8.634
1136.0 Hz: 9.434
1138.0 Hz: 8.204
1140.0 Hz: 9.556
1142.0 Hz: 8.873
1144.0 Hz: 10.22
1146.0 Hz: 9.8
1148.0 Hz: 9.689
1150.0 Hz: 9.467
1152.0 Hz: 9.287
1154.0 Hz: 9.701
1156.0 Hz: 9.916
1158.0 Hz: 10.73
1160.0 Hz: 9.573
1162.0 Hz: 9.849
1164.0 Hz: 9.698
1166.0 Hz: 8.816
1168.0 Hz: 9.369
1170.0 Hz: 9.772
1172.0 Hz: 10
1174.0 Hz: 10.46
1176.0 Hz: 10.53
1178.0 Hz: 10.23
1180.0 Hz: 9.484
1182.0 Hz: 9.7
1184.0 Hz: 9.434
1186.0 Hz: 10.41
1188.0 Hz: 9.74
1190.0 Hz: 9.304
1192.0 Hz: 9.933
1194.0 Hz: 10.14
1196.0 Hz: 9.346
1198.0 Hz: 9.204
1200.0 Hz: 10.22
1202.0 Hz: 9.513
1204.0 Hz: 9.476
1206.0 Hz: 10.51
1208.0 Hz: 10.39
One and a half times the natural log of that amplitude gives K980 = 3.57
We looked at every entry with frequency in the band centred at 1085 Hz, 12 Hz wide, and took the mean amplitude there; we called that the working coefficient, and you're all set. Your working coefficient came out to 8.0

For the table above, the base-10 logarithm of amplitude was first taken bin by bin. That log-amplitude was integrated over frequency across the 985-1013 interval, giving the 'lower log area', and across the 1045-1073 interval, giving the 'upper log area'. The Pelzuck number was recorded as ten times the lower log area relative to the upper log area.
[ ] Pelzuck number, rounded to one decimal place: 10.6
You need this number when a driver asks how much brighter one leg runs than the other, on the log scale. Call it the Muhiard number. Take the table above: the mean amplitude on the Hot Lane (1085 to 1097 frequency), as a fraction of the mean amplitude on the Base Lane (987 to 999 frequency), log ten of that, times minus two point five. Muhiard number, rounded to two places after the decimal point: 0.33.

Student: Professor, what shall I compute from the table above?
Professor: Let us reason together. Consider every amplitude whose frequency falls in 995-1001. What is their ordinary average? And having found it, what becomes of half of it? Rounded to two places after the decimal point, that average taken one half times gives 5.46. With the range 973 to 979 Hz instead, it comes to 4.92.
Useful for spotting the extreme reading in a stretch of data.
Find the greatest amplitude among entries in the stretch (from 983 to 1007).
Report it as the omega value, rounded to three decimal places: 11.210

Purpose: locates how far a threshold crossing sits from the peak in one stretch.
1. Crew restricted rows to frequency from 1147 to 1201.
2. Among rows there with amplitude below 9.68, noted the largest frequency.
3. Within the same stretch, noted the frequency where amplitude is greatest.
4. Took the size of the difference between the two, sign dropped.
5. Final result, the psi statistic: 40 Hz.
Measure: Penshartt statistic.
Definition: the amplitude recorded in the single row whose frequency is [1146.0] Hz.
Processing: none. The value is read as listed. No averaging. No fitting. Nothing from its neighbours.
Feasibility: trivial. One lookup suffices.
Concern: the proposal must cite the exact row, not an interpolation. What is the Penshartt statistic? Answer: 9.8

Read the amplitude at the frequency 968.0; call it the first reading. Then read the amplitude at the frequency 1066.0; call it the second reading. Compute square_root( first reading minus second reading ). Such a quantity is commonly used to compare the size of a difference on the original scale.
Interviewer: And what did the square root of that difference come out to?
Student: 1.1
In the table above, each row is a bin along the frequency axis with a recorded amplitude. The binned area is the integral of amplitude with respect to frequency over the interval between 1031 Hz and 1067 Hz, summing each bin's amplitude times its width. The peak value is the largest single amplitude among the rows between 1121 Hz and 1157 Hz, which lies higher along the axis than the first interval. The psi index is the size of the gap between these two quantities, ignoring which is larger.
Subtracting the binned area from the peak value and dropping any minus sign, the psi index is 323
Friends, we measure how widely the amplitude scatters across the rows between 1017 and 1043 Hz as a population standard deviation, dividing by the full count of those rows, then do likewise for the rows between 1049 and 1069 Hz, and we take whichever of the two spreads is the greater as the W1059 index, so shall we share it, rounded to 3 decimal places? 0.595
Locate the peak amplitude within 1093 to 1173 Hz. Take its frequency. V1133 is 1158.0 Hz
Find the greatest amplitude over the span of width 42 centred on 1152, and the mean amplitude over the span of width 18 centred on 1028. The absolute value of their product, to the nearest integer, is 105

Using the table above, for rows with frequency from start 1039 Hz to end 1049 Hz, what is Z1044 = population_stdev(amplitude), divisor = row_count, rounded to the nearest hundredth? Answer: 0.40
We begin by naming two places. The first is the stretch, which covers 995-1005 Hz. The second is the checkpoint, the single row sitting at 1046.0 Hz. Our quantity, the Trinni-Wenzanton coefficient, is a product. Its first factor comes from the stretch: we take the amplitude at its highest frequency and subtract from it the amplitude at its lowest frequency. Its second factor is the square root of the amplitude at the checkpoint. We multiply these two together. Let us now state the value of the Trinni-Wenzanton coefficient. 1.4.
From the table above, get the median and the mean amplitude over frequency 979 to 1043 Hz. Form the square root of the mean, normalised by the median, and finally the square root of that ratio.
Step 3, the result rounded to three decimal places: 0.563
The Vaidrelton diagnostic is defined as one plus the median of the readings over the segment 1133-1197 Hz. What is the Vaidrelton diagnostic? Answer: 10.7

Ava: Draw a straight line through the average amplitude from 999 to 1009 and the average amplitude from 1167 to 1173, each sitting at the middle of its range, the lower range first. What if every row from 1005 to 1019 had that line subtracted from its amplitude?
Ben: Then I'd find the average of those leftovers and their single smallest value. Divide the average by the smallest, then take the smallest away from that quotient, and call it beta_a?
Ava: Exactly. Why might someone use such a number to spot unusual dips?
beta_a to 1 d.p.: 2.2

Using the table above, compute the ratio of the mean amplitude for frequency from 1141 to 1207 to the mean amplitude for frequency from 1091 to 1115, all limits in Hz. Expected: 1.13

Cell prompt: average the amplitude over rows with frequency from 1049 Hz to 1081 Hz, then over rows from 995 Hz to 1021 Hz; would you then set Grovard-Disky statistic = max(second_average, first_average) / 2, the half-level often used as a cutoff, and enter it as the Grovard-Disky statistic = 5.20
